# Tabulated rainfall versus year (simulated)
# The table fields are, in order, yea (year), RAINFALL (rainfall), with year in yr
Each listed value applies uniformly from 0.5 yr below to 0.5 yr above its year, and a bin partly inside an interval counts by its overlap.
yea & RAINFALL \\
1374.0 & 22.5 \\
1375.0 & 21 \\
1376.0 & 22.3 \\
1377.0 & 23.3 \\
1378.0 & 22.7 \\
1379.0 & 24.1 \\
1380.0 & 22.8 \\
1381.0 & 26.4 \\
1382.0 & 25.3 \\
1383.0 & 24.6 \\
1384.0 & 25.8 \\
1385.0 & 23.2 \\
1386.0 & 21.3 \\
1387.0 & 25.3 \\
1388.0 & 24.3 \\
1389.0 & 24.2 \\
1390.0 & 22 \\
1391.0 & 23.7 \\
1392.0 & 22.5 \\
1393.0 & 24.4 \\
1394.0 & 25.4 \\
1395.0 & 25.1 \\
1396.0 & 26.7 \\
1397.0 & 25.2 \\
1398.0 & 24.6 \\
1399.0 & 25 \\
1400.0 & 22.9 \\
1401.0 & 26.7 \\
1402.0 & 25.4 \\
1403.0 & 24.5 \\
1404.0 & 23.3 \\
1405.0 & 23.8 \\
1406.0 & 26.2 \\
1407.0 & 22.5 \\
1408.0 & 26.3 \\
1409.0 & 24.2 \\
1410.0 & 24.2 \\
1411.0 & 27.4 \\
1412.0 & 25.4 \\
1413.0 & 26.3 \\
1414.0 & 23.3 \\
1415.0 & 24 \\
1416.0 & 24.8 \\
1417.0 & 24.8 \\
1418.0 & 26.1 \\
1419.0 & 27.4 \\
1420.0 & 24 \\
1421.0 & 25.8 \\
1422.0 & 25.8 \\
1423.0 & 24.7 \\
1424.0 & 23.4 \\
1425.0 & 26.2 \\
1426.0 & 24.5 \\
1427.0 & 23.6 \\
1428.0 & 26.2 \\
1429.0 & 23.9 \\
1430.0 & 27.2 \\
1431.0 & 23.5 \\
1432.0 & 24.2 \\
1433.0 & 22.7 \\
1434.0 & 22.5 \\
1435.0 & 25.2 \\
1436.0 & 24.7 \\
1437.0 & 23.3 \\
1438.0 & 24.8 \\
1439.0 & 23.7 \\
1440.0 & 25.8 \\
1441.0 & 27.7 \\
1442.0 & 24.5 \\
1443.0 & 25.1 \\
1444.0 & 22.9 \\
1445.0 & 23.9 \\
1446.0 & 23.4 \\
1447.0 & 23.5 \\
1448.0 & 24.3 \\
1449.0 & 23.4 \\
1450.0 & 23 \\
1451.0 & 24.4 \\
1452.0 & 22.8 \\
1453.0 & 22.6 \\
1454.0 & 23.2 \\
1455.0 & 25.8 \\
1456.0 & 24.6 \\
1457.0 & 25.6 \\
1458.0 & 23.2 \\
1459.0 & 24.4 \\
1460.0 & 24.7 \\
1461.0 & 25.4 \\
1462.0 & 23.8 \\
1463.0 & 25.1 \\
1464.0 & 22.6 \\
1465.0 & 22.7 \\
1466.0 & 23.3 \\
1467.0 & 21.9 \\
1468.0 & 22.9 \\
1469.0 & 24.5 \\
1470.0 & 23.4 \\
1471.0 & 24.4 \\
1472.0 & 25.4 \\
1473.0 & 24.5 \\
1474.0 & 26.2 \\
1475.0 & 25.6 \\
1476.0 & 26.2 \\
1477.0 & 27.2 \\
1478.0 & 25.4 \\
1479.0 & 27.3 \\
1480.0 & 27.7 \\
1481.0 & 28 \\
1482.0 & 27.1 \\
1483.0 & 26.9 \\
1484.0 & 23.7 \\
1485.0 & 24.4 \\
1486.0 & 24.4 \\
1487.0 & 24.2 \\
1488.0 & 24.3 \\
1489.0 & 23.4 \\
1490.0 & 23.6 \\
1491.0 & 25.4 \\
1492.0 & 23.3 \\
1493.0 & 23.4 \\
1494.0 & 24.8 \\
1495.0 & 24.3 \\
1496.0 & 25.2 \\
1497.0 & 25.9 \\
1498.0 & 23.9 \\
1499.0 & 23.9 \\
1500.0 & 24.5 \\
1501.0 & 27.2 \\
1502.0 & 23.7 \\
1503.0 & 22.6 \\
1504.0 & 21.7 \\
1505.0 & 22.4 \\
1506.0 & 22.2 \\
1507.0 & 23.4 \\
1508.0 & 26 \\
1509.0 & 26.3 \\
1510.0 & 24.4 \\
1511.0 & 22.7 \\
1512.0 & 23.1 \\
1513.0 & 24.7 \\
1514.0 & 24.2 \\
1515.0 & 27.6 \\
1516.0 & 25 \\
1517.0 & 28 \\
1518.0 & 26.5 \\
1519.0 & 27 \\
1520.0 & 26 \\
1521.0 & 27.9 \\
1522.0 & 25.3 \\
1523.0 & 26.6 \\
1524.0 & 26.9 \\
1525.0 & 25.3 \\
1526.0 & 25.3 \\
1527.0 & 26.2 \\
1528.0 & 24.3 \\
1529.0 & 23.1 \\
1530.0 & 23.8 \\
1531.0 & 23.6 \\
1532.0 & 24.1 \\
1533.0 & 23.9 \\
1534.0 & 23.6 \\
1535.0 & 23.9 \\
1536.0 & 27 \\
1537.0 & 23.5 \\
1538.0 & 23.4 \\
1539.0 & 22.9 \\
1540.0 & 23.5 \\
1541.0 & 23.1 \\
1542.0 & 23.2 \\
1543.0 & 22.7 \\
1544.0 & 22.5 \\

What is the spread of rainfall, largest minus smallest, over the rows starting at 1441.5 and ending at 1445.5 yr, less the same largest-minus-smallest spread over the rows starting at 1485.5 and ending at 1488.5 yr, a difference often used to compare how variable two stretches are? 2.0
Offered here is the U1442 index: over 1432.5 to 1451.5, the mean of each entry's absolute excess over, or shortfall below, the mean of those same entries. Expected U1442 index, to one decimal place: 1.0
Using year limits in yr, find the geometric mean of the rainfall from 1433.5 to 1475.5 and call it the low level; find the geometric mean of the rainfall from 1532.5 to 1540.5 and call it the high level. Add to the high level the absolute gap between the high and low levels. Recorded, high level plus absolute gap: 24.1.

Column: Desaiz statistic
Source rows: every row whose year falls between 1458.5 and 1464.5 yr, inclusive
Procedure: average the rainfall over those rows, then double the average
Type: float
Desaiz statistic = 48.7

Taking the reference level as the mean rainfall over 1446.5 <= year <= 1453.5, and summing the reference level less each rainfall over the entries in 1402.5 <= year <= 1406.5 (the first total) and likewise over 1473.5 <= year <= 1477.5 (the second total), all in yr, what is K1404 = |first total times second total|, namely 47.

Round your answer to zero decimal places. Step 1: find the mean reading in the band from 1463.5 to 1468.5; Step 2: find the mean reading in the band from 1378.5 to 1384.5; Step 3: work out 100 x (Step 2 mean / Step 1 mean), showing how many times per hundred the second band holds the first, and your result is 109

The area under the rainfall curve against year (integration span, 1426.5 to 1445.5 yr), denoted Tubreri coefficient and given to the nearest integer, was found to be 465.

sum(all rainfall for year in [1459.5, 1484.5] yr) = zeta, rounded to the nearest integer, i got 626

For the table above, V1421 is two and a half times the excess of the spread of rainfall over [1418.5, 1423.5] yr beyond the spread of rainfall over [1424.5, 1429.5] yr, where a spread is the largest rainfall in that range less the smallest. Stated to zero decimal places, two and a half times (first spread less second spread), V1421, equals 2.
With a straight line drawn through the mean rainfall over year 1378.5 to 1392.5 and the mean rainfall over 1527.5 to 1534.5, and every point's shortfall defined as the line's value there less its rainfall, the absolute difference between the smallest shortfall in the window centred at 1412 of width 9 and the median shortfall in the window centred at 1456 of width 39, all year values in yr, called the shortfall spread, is 3.1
